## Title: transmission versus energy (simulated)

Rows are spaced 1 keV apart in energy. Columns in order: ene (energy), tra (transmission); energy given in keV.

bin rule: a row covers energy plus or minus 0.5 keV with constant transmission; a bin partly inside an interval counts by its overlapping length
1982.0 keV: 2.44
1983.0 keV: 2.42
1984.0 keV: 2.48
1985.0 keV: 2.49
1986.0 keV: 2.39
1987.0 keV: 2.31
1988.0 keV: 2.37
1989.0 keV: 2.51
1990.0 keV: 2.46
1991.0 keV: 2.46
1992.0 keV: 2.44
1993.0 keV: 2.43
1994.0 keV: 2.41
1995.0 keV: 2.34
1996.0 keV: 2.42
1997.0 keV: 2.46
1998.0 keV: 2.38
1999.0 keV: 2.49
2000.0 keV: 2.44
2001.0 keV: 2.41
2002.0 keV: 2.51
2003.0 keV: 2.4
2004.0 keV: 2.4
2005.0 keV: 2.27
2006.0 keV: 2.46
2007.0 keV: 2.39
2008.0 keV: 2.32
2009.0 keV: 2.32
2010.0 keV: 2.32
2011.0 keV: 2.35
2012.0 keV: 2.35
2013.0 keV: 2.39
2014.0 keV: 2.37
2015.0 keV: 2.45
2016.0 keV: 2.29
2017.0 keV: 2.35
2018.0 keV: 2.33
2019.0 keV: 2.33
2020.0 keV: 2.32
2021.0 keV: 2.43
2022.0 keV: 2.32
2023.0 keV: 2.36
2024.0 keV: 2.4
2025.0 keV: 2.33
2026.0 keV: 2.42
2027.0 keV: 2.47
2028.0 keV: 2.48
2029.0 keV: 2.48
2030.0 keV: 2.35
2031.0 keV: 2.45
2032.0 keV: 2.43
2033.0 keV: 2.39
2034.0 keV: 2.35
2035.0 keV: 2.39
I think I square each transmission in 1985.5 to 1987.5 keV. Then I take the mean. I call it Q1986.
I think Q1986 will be 5.5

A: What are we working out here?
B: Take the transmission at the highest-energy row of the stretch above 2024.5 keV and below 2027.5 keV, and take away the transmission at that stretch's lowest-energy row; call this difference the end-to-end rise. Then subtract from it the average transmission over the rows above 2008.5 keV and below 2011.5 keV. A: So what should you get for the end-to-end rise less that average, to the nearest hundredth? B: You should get -2.19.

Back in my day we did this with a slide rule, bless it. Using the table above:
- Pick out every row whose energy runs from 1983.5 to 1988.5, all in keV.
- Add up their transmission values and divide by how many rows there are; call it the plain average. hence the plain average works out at 2.41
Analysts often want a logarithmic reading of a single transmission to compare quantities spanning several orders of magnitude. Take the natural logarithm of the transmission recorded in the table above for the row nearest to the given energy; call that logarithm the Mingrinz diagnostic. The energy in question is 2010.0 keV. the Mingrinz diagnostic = 0.84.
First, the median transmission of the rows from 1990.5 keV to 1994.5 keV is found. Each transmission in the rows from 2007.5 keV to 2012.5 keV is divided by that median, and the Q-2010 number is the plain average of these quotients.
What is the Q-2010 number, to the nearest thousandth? 0.958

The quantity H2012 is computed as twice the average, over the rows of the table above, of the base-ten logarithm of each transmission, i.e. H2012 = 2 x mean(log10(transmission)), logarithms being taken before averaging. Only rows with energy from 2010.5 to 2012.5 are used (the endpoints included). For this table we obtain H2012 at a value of 0.74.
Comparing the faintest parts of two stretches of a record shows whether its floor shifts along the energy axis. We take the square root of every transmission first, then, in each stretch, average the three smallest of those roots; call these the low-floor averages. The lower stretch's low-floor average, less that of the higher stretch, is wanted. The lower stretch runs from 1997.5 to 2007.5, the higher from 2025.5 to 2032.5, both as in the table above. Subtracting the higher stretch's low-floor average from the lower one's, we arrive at -0.017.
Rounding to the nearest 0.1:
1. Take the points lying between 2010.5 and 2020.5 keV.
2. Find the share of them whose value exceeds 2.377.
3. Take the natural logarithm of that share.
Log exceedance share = -1.6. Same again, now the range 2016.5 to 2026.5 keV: -1.2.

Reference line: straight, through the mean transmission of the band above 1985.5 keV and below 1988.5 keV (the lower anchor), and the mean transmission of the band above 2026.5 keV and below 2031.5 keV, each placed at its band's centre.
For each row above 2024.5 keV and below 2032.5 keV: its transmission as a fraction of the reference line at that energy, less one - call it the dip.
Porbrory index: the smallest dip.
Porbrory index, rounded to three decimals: -0.044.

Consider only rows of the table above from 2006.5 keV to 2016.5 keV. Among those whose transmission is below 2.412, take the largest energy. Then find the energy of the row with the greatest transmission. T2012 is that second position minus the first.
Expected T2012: -1 keV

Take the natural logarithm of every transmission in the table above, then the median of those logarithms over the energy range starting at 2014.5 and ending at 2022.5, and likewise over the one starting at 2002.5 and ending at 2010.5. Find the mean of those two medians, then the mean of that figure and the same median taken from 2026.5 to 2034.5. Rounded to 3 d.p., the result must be 0.872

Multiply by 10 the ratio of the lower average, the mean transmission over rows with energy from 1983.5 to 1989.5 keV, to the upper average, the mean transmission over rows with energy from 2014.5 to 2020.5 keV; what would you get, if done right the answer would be 10.3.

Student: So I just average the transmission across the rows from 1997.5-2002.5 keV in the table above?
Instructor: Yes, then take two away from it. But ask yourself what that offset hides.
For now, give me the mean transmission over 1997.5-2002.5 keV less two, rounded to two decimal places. 0.45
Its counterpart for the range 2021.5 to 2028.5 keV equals 0.40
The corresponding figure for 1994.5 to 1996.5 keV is 0.38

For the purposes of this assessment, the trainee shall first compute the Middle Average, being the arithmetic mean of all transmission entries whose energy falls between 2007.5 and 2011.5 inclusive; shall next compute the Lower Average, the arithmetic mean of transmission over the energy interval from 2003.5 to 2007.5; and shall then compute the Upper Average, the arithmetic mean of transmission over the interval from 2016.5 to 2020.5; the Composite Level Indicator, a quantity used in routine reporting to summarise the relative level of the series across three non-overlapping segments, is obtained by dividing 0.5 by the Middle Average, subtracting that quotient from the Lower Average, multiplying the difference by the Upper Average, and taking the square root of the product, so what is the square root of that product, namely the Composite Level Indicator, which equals 2.25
